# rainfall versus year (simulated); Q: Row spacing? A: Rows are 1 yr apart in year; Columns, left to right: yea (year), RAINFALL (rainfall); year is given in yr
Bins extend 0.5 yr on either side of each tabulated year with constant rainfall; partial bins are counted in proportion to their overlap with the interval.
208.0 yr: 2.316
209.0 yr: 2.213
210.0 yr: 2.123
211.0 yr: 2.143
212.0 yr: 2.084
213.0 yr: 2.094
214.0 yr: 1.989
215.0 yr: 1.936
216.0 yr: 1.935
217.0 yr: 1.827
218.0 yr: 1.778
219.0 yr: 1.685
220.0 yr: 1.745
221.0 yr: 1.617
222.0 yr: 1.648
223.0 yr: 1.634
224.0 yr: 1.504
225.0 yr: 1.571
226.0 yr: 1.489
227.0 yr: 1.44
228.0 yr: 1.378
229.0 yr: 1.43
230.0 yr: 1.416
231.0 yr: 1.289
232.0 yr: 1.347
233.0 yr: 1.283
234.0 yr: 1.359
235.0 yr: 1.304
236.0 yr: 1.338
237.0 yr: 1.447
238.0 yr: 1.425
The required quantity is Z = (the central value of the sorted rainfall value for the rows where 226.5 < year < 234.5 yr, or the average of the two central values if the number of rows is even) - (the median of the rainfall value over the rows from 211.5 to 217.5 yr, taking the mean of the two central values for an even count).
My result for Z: -0.6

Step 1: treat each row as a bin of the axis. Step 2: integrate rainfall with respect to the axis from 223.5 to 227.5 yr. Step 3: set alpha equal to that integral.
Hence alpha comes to 6.0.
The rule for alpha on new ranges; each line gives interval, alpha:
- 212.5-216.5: 8.0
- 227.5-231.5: 5.5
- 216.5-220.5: 7.0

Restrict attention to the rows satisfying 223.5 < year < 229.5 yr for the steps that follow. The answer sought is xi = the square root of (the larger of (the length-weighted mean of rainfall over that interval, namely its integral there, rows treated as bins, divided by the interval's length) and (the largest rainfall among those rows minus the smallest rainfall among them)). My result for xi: 1.21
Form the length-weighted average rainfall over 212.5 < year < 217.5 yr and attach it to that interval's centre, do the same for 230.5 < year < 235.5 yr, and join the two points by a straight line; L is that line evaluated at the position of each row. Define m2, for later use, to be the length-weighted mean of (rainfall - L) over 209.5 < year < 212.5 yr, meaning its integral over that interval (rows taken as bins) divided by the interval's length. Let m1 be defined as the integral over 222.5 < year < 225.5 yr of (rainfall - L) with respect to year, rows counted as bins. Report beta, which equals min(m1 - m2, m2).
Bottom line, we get -0.22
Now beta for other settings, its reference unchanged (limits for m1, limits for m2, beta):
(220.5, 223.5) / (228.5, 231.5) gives -0.18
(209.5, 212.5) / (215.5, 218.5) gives -0.04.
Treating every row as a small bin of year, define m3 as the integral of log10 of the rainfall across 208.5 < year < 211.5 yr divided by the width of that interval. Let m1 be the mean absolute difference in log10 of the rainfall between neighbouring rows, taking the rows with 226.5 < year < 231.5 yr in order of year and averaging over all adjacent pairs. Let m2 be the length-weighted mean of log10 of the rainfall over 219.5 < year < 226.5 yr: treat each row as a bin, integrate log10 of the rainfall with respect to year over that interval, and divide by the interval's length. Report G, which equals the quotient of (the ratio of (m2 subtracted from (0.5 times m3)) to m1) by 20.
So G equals -0.09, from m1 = 0.0201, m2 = 0.20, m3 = 0.33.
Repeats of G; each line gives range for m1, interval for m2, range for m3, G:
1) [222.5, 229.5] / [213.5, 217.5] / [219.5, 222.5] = -0.40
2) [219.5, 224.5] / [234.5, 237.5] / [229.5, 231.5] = -0.17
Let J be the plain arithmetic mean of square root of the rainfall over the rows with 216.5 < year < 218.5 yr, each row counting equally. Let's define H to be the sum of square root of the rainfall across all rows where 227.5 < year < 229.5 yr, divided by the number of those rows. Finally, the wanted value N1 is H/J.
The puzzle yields 0.88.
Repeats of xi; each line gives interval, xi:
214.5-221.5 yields 1.34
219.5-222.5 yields 1.29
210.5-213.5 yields 1.45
